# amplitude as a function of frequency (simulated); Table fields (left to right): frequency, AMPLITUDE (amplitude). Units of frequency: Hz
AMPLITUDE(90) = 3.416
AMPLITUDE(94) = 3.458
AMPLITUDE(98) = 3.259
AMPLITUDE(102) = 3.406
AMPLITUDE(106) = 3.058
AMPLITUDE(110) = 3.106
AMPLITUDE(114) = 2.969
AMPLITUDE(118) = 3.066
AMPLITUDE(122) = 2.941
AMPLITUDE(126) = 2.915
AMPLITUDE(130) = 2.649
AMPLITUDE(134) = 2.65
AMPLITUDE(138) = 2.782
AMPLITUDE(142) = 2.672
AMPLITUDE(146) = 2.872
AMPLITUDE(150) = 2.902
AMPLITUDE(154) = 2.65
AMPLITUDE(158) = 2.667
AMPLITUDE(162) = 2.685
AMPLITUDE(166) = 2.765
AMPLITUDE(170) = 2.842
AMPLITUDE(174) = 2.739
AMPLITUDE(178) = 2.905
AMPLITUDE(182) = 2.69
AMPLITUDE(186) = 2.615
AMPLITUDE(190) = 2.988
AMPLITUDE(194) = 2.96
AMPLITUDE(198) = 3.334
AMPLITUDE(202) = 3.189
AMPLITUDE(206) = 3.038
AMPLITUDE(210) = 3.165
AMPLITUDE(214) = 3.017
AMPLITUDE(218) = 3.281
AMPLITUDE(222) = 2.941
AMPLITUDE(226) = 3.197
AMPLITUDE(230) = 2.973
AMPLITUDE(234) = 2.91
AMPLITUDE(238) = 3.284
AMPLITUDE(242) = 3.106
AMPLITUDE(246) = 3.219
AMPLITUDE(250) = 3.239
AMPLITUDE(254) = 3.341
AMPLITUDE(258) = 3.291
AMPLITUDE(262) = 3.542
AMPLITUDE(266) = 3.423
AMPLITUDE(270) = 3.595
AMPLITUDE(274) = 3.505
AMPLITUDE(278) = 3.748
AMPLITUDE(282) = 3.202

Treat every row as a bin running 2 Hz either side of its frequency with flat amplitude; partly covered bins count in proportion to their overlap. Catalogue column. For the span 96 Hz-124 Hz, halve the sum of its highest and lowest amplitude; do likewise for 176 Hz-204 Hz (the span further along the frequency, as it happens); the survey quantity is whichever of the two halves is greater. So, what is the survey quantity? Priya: 3.2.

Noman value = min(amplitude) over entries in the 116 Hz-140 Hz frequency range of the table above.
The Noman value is 2.649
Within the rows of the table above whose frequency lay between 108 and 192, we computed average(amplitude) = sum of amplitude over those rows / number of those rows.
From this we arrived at 2.81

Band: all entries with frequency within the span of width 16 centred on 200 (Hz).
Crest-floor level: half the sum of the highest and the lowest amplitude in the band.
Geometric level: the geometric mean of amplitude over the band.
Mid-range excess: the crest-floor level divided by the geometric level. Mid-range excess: 1.01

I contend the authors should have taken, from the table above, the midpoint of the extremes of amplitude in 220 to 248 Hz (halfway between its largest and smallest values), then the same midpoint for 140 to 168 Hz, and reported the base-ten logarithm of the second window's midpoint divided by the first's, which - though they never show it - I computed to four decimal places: -0.0475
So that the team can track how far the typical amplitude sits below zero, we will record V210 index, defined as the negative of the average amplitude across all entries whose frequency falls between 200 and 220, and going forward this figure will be -3.1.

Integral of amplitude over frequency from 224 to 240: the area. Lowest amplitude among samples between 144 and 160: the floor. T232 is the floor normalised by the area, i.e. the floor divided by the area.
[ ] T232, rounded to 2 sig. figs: 0.054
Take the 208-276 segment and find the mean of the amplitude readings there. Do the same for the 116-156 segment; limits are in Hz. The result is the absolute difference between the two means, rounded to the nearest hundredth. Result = 0.43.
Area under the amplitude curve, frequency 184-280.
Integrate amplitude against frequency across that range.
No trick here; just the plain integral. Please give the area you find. 308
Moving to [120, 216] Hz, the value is 275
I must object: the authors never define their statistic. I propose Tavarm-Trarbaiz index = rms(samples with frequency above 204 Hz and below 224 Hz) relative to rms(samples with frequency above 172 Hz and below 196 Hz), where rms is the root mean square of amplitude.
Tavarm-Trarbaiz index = 1.10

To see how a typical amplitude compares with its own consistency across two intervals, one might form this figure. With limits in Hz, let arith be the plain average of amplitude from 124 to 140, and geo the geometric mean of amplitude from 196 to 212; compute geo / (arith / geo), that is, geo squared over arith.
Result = 3.68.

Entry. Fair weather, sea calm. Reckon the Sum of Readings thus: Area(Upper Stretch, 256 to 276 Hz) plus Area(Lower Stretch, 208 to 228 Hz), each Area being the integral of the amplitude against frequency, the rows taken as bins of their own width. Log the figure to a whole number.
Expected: 132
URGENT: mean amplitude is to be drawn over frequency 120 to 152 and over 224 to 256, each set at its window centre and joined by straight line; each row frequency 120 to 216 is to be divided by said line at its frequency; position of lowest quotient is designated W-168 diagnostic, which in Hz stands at 186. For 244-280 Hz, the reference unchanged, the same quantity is 246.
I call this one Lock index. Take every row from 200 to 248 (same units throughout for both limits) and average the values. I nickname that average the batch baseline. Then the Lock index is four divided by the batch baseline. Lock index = 1.286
